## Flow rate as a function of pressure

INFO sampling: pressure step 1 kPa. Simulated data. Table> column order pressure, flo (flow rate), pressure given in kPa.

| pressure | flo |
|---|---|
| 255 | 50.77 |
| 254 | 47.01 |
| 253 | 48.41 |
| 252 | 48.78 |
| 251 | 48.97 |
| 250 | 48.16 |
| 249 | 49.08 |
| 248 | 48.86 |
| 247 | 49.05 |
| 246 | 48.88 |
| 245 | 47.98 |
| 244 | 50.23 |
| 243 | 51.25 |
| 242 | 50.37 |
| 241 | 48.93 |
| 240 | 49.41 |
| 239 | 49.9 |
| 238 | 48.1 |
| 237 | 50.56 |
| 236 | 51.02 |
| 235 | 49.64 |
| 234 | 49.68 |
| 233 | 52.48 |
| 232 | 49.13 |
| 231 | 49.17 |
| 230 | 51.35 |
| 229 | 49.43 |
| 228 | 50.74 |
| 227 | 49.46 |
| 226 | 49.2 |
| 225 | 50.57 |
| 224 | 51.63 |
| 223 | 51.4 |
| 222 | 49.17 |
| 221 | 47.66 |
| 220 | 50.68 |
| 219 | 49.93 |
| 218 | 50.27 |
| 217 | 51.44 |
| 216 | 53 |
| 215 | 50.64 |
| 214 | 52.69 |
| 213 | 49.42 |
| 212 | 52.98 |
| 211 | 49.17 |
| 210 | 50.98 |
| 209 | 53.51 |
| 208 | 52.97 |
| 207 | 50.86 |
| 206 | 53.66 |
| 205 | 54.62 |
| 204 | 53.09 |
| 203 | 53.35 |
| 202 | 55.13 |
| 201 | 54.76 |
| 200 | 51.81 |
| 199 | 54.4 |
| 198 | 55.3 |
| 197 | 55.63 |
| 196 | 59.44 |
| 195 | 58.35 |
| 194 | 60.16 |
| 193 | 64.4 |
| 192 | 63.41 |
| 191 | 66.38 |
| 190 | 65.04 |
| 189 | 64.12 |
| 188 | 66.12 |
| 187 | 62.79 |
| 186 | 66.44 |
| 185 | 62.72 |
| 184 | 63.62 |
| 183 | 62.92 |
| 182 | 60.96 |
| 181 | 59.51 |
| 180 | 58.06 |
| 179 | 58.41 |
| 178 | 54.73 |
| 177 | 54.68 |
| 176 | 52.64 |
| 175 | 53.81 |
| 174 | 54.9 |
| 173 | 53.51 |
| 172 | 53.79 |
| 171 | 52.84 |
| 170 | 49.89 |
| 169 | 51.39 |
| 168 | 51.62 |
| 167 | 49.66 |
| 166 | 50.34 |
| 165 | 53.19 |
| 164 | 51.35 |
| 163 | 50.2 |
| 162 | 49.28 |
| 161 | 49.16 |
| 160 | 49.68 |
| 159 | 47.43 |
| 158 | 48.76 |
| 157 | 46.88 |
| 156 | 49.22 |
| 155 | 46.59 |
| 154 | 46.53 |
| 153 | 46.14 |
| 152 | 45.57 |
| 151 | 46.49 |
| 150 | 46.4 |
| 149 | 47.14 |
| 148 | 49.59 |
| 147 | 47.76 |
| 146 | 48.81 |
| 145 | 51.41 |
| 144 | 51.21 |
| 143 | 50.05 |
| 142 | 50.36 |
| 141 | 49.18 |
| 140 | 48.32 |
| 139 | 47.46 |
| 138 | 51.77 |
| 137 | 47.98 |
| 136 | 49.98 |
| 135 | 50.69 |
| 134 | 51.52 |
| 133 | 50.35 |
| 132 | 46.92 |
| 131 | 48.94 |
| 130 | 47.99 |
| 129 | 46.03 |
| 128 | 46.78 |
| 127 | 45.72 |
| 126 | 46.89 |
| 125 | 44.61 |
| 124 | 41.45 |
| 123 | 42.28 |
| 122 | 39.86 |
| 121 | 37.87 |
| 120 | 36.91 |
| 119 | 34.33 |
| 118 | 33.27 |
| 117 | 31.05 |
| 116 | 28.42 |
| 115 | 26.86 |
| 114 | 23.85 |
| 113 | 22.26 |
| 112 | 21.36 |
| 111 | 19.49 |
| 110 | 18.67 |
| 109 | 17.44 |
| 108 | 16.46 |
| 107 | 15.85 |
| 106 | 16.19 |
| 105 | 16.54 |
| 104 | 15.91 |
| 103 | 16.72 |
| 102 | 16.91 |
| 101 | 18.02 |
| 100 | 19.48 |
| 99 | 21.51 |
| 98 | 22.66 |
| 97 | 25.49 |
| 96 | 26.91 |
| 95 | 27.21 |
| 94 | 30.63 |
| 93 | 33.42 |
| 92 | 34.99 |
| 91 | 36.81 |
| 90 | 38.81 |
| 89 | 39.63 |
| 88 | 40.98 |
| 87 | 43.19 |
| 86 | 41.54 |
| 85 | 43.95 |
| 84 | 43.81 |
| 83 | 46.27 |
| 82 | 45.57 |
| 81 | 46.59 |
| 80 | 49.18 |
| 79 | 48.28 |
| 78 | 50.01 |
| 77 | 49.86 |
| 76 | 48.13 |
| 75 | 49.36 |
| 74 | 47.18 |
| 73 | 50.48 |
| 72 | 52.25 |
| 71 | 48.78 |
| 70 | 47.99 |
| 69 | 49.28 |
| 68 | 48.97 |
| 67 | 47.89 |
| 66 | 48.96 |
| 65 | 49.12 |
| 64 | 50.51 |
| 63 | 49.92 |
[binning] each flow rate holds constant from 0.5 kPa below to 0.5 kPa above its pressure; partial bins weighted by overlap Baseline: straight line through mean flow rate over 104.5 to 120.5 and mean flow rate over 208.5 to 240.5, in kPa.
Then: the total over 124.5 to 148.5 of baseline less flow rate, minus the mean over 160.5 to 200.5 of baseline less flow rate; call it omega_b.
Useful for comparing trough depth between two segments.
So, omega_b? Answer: -447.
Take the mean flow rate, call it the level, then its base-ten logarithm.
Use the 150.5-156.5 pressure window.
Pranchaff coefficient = 1.67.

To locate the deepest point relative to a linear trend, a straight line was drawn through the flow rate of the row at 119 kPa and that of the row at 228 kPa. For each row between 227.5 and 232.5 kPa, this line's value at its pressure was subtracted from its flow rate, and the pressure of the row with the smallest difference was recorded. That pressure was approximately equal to 232 kPa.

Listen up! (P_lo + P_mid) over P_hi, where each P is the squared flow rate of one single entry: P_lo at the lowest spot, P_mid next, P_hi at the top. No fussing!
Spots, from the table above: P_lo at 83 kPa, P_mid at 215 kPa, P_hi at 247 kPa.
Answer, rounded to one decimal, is 2.0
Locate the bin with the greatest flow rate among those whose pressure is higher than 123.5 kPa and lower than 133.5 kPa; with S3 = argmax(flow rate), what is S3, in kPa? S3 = 133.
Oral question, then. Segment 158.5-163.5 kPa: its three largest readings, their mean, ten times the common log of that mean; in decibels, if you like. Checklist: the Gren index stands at 17.0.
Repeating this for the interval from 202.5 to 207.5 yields 17.3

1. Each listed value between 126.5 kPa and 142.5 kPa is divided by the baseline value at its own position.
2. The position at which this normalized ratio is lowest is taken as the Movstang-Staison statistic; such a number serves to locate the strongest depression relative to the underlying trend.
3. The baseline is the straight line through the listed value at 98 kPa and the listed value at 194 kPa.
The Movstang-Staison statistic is 139 kPa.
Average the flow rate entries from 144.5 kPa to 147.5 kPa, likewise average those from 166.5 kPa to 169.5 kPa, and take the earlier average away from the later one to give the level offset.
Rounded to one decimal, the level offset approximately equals 1.6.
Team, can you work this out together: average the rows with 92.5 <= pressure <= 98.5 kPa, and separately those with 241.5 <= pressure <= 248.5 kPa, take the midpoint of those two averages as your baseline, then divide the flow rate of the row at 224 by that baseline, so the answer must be 1.34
